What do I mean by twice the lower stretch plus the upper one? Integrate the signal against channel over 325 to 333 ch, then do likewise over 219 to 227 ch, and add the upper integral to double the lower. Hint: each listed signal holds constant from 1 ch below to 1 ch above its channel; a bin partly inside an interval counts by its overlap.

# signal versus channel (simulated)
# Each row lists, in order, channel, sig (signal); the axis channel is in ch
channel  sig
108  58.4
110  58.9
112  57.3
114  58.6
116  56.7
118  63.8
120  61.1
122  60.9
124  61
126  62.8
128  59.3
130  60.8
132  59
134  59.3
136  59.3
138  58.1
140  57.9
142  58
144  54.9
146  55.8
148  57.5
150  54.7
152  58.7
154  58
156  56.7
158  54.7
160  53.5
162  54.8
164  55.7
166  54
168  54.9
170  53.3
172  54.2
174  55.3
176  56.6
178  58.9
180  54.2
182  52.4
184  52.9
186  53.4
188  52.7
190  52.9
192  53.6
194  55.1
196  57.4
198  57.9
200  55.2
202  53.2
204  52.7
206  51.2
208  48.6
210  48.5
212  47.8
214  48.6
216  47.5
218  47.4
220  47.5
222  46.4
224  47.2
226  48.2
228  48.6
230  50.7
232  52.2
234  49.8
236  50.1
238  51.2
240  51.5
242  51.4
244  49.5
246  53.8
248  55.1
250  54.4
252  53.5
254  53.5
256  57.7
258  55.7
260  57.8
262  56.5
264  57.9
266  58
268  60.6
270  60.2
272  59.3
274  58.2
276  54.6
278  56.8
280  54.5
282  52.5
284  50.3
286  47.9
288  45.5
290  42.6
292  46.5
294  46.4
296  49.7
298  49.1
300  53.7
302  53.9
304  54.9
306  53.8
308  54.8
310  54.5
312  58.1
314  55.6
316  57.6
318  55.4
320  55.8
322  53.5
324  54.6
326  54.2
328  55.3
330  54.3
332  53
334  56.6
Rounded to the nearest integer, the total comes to 1191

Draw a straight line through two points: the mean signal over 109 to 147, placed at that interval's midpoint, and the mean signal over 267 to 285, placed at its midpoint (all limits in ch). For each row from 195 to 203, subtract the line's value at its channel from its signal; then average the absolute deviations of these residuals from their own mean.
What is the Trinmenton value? 1.69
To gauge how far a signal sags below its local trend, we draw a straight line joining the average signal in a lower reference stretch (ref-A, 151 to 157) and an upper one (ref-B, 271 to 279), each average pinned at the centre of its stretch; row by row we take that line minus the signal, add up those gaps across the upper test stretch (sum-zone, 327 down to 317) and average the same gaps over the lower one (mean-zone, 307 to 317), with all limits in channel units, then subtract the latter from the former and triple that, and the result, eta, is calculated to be 32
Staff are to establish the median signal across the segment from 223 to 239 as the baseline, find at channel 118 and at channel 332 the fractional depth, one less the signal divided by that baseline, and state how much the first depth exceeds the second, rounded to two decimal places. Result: -0.22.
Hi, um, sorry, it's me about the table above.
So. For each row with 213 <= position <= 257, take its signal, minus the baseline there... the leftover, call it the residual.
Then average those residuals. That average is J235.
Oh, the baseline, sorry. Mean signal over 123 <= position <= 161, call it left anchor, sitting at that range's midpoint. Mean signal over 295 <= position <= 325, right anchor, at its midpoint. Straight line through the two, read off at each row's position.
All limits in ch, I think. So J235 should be -5.2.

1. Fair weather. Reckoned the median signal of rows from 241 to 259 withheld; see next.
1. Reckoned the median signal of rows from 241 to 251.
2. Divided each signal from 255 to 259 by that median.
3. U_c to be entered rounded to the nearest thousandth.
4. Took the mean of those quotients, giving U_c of 1.054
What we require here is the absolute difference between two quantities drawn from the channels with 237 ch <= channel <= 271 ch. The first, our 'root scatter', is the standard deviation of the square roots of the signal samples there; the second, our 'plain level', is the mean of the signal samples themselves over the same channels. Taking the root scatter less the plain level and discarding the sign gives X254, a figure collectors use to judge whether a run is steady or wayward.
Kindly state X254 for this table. 55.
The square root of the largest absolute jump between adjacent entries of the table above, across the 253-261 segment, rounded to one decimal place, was 2.0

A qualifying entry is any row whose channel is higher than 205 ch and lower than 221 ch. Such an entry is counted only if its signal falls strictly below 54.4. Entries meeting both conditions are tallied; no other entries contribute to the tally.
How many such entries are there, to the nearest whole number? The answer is 8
